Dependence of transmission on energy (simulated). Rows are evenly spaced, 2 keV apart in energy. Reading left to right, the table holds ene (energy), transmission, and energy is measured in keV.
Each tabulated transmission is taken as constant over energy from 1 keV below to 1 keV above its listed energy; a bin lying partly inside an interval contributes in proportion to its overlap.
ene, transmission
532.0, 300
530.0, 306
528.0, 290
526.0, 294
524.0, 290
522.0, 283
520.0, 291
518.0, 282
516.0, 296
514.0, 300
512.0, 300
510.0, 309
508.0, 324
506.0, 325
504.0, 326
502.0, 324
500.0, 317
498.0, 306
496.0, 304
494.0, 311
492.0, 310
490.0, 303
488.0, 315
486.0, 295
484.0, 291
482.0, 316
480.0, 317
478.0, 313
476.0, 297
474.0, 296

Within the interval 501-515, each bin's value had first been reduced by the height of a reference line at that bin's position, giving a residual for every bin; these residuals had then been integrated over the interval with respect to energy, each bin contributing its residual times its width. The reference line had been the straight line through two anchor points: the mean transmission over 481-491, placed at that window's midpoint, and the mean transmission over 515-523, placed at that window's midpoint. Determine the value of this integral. 309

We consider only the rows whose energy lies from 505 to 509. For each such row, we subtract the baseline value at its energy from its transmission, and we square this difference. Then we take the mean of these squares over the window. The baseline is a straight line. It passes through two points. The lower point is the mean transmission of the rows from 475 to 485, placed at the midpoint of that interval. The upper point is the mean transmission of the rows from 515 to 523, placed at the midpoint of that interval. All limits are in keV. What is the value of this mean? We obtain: 943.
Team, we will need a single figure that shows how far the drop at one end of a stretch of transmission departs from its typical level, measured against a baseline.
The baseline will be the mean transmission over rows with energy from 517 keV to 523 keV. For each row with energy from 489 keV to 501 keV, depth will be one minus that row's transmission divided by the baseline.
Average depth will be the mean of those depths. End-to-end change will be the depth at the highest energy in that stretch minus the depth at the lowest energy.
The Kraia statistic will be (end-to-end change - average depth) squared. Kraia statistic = 0.0010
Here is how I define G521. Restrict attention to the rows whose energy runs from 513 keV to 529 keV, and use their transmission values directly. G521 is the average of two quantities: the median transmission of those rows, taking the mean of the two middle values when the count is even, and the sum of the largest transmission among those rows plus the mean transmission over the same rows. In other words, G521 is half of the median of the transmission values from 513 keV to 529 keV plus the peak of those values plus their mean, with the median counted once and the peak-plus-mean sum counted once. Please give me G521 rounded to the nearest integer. 441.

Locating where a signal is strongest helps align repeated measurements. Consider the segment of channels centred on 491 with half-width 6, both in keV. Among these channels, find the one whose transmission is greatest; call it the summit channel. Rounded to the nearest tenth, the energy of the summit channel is 488.0 keV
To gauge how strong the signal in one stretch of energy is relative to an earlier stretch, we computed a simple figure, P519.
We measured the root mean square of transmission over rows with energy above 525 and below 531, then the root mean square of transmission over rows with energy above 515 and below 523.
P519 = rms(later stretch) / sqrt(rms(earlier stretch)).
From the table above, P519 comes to 17.5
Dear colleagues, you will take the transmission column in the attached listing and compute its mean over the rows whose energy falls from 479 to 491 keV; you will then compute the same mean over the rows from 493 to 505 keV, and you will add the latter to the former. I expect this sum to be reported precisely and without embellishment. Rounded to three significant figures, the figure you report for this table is 621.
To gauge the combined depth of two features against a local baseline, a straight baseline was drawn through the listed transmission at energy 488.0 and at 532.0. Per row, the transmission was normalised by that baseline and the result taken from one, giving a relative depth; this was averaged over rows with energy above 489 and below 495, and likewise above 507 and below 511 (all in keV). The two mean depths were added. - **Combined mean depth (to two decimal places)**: -0.01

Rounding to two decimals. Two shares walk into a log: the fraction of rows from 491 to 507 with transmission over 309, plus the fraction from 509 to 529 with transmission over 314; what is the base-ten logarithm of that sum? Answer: -0.12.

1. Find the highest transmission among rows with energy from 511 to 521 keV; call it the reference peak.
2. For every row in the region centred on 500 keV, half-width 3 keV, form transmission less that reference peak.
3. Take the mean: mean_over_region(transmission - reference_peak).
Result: 16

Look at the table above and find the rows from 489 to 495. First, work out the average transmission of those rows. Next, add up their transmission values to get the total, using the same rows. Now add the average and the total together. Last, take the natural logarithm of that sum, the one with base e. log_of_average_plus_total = 7.12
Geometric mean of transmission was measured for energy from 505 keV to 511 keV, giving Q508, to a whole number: 319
